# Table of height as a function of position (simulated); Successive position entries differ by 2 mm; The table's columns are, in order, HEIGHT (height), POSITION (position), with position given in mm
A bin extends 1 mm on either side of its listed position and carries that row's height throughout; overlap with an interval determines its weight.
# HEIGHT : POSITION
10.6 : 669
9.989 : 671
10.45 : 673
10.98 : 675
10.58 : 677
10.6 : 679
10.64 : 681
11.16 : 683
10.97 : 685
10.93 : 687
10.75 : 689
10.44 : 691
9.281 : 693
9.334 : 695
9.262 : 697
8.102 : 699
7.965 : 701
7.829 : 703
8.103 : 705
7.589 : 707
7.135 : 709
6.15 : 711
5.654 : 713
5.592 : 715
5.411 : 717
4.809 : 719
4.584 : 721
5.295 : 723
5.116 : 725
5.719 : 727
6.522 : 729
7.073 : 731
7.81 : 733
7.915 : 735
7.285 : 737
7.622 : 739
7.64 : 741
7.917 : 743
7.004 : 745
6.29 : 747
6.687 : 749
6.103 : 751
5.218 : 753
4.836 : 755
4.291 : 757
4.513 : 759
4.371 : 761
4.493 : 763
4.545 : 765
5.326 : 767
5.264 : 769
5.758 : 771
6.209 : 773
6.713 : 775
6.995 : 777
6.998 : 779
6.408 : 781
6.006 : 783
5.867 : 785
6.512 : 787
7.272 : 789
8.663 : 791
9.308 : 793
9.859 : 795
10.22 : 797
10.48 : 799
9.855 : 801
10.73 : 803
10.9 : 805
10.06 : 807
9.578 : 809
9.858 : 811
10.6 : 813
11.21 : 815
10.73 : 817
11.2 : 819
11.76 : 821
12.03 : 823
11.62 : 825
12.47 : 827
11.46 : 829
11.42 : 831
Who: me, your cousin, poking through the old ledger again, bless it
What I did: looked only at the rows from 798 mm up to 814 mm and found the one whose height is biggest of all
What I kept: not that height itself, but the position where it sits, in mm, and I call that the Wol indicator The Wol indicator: 805 mm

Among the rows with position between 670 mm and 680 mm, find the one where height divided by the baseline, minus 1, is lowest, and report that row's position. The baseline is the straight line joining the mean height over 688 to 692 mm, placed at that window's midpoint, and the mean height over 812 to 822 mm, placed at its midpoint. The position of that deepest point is 671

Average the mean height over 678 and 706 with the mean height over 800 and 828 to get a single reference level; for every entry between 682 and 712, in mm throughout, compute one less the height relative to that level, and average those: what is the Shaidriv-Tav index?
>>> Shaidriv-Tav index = 0.12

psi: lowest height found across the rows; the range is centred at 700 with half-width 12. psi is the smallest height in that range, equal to 6.15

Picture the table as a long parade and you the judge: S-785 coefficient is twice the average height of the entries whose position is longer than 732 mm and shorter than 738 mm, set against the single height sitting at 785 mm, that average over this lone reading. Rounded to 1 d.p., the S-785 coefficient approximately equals 2.6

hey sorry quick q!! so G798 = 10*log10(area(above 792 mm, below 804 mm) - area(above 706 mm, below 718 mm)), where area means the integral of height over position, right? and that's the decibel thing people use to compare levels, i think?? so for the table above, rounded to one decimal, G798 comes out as 16.6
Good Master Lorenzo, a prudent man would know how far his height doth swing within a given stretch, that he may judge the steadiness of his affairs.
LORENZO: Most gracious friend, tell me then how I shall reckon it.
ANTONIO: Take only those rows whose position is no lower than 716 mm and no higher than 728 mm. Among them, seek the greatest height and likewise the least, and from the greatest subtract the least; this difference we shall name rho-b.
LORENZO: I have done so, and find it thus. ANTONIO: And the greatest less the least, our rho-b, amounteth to 1.1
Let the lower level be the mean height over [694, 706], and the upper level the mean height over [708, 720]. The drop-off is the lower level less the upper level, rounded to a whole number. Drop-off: 3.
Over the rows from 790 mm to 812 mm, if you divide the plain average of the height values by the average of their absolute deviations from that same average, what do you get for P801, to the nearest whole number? 21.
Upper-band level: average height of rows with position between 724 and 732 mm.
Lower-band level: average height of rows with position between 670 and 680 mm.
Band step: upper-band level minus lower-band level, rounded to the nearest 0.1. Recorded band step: -4.4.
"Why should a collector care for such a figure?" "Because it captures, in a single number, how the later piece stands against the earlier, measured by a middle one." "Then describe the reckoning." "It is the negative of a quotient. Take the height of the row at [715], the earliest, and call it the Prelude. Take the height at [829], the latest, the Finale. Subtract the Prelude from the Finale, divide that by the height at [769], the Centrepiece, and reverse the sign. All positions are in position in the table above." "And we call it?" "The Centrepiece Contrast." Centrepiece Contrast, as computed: -1.1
